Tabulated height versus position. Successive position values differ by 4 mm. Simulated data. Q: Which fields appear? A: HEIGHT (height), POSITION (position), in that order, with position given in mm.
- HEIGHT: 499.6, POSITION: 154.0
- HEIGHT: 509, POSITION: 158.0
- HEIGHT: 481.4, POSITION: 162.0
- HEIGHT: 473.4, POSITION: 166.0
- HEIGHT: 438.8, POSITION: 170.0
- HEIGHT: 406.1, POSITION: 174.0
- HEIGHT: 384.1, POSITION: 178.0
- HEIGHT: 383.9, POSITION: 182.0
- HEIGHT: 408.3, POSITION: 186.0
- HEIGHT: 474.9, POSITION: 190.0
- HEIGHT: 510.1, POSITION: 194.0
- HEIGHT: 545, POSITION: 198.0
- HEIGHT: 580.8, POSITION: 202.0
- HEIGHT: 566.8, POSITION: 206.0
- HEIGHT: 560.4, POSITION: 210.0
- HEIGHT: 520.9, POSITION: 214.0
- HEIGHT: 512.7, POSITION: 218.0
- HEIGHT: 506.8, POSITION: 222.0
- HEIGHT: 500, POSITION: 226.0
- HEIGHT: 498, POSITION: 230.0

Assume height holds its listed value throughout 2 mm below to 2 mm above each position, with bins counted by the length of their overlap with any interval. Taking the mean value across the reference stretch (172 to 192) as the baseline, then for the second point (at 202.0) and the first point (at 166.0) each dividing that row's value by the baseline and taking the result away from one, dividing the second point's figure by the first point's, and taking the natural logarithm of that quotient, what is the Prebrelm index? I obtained 1.0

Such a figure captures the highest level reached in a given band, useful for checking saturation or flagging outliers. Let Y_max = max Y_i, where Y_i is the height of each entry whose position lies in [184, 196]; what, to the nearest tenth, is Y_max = 510.1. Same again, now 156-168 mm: 509.0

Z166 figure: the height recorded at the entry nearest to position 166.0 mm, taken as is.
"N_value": 473.4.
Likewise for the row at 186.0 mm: 408.3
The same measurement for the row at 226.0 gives 500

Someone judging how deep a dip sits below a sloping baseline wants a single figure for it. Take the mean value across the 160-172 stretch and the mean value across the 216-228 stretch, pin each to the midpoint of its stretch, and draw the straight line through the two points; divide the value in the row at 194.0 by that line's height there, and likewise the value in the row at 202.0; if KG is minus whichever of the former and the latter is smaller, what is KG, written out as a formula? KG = -1.05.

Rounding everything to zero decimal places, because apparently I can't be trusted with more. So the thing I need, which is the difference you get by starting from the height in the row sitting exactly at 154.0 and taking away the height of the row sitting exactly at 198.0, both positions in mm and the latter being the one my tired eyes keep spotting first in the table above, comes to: -45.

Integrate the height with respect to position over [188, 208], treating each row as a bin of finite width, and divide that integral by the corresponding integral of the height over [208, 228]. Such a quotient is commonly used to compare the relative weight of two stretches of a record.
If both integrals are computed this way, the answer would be 1.03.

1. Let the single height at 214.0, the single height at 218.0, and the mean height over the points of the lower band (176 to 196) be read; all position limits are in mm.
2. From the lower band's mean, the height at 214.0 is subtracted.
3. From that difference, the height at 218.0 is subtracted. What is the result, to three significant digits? -601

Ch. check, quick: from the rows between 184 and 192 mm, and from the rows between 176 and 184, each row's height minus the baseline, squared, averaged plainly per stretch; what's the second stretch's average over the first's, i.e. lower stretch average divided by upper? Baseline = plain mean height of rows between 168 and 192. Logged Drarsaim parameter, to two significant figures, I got 0.58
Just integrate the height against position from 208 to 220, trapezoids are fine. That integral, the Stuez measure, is 6376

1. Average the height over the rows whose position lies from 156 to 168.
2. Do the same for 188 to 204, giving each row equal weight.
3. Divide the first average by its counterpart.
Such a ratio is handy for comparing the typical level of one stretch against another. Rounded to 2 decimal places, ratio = 0.92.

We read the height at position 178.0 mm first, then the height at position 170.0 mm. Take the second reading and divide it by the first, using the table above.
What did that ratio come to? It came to 1.14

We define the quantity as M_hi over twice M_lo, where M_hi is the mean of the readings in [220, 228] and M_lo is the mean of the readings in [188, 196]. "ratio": 0.51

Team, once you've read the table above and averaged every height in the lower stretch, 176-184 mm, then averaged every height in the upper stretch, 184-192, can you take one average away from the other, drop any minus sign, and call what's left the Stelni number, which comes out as 58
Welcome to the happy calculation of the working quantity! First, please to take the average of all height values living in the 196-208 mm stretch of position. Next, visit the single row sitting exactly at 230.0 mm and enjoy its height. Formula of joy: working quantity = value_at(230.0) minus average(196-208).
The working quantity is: -66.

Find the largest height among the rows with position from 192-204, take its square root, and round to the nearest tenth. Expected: 24.1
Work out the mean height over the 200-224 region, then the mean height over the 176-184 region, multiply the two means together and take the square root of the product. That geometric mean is 456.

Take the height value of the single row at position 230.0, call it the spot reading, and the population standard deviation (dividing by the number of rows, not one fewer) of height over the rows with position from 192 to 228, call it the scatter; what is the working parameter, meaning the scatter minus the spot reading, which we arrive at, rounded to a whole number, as -470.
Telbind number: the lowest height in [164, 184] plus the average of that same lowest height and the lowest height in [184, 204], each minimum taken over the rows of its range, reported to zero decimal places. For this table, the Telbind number 780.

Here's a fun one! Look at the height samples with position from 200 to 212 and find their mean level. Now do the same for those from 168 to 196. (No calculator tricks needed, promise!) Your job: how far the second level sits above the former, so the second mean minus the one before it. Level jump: -140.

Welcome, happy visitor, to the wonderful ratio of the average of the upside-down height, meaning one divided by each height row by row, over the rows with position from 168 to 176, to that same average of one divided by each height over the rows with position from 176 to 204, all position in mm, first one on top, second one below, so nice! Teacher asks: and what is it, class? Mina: 1.09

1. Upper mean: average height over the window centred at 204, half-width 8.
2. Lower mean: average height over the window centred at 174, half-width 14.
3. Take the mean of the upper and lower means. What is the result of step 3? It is 494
